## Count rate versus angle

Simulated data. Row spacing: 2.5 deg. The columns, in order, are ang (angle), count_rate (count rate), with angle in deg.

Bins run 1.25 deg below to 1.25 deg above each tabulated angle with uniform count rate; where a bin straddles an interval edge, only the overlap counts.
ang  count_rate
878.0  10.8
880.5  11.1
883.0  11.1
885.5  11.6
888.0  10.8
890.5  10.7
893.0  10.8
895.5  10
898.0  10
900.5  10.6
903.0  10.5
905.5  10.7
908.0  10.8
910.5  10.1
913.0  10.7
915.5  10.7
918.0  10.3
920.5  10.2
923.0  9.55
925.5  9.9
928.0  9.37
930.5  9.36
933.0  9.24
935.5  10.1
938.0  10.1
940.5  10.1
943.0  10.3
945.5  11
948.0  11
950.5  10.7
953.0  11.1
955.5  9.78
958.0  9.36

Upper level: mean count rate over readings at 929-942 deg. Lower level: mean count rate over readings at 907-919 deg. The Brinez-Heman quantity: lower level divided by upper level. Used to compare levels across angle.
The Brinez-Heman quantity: 1.08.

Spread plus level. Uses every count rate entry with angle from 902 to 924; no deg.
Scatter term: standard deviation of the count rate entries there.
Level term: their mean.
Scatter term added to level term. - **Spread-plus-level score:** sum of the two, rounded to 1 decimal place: 10.8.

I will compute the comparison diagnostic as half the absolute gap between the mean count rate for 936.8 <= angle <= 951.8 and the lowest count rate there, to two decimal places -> 0.22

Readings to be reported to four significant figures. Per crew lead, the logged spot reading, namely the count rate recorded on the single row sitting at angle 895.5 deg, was 10.00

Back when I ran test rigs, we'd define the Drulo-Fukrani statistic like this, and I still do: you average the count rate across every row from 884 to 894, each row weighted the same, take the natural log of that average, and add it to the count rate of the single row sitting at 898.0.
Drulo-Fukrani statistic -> 12.40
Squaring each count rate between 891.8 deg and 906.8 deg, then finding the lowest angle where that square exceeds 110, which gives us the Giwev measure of 893.0 deg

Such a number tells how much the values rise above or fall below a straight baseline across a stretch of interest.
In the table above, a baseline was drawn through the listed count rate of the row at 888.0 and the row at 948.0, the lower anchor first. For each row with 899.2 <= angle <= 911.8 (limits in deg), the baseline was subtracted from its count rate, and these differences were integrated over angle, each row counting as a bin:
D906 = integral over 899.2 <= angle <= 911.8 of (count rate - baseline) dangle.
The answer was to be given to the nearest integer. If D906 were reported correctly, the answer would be -4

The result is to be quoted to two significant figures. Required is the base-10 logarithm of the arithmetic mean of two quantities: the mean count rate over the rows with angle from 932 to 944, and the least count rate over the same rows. 0.98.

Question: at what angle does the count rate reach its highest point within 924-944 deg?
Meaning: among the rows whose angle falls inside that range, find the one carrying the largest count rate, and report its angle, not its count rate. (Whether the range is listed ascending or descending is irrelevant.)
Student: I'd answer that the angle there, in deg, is 943.0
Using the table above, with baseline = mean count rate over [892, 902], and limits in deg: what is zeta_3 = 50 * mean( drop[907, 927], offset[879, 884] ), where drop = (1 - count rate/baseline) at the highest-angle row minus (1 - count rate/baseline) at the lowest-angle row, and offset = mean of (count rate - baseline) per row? 21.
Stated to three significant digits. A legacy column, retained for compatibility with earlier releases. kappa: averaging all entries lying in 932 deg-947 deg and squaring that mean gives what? 103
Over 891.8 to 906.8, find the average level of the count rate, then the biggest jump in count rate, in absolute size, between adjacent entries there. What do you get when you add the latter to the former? 11.2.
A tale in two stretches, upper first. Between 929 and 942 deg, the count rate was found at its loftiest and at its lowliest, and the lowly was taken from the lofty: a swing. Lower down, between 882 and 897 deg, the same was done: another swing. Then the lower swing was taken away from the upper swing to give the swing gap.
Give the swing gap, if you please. -0.7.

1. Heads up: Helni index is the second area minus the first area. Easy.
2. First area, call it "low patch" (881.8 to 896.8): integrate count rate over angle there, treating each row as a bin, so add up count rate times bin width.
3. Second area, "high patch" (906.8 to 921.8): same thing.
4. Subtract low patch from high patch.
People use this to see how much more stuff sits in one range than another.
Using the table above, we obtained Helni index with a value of -5.5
